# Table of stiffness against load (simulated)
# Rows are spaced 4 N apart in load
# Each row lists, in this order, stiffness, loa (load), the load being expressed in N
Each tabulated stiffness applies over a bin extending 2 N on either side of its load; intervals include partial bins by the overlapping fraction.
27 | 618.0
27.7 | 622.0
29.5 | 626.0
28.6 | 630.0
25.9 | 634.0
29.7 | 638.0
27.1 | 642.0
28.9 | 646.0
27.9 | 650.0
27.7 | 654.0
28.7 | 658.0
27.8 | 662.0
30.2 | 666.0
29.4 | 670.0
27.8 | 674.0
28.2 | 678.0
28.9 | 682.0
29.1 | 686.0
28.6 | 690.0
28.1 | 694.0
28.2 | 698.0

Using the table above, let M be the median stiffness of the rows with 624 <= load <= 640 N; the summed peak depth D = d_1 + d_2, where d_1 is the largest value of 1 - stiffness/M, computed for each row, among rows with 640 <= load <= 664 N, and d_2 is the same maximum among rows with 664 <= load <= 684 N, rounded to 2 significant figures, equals 0.11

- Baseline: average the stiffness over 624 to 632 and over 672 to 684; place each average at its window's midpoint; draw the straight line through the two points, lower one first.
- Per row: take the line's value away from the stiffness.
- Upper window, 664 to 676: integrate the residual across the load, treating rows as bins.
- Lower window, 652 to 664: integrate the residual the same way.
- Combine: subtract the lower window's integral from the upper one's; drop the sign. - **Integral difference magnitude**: 15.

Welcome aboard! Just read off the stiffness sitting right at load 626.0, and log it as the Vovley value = 29.5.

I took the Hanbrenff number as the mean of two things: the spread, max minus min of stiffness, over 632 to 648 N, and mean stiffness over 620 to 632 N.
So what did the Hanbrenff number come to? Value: 16.2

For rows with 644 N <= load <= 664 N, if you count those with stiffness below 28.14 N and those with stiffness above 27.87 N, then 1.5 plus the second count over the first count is 2.5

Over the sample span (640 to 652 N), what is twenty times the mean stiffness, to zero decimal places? 559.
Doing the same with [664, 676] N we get 583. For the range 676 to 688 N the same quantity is 575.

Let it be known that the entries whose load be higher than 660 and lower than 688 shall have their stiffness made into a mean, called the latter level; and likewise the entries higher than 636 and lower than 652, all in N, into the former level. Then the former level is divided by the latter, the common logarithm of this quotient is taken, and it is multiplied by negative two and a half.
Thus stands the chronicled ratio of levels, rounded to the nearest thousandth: 0.014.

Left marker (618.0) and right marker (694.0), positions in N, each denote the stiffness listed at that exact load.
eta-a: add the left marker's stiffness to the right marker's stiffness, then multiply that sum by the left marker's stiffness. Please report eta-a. 1488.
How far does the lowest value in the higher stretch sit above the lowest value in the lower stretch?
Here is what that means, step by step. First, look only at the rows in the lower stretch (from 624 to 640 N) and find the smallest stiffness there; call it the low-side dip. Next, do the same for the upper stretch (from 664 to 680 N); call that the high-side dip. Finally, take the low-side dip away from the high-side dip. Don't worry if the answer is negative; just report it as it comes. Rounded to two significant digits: 1.9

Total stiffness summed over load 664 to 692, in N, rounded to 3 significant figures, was 202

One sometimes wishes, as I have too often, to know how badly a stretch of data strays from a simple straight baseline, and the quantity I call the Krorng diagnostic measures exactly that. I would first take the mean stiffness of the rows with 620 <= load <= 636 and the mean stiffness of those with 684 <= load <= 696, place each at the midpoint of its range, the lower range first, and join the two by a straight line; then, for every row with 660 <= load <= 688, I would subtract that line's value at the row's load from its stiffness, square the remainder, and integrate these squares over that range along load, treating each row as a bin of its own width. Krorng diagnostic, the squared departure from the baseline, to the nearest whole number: 23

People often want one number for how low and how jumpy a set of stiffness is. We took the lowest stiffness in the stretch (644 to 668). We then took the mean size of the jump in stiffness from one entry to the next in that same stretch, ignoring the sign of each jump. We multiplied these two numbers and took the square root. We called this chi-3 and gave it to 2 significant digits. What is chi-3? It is 5.5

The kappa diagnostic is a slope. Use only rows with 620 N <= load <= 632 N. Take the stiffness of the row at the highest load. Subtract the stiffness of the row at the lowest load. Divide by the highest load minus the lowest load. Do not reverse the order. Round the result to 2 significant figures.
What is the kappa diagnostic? 0.11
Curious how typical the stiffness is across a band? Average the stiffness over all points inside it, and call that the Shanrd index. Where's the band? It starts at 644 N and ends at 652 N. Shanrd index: 28.4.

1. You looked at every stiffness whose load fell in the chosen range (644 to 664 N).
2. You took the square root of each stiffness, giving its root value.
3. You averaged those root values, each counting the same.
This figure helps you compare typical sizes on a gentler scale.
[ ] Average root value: 5.310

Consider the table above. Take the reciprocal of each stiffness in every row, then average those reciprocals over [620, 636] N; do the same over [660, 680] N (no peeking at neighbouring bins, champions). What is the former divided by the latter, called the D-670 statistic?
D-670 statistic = 1.028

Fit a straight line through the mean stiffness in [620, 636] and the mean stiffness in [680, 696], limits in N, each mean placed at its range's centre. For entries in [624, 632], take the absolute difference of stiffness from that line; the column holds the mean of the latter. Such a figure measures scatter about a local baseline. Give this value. 1.1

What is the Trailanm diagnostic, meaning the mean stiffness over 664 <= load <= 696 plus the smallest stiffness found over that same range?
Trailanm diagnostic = 56.6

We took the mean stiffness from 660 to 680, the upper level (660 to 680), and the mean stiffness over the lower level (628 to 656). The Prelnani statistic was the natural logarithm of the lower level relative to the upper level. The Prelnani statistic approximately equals -0.025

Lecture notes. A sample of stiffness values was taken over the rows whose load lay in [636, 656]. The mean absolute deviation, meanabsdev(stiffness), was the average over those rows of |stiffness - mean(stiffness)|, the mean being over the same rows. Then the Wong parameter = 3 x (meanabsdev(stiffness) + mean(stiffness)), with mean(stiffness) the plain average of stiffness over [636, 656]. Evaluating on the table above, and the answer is 87.3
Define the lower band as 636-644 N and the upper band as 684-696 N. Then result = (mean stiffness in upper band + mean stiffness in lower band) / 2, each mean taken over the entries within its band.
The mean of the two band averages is 28.50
